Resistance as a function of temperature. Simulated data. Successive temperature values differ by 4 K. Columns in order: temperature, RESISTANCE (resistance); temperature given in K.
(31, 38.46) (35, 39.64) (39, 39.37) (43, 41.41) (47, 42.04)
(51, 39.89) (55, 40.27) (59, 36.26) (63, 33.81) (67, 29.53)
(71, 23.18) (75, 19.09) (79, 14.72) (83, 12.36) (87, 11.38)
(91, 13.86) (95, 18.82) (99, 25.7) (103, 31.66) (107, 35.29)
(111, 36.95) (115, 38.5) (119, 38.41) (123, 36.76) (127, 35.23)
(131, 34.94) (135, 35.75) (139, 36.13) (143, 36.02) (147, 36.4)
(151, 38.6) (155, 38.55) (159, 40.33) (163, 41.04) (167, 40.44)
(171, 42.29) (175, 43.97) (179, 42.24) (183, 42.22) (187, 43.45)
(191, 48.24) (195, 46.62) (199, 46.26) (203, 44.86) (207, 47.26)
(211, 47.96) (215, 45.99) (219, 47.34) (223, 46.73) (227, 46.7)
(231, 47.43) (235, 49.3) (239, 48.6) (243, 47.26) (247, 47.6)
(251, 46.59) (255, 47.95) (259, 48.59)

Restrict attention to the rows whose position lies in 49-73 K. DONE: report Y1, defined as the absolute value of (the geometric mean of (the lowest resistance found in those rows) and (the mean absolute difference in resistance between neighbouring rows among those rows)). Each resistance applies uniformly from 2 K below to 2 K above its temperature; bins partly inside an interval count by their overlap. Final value 9.0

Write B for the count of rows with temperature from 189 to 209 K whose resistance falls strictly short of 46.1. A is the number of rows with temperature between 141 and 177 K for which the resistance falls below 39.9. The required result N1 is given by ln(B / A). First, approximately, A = 4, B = 1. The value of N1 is -1.4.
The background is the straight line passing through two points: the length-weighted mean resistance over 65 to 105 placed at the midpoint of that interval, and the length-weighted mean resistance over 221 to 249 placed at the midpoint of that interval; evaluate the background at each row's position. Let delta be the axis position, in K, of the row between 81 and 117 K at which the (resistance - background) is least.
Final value 87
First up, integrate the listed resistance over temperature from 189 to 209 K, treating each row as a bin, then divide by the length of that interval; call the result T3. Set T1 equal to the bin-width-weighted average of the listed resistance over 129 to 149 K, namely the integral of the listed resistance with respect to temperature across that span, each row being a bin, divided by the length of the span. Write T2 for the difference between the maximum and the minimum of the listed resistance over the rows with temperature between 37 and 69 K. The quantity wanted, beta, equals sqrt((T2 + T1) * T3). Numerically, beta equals 47.5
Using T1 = 36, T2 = 13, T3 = 46.6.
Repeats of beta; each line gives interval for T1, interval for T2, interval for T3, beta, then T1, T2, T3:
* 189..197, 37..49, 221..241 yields 48.9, 47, 3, 47.8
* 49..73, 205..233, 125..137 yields 35.5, 34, 2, 35.3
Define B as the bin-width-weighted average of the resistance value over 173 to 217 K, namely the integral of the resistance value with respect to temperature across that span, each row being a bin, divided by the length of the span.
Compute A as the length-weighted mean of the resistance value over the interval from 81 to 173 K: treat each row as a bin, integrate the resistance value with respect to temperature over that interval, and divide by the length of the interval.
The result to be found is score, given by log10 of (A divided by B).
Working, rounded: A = 33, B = 45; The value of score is -0.1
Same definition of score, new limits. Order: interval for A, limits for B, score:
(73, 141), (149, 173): -0.2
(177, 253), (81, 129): 0.2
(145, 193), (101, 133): 0.1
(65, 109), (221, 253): -0.3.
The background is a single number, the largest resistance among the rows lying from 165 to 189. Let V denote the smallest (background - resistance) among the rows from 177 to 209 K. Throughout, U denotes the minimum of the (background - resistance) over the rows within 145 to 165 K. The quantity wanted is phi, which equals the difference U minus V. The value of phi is 7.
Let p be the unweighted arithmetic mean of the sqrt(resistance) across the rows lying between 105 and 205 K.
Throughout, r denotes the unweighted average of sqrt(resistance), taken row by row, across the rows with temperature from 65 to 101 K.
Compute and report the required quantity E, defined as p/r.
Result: 1.48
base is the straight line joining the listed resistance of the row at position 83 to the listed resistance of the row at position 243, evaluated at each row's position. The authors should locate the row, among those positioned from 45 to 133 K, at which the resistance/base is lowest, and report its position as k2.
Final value 87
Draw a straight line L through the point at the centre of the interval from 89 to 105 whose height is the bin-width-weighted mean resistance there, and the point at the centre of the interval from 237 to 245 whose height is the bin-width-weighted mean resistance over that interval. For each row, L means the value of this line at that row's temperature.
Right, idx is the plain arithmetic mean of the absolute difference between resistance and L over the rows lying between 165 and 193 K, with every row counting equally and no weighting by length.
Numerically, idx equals 6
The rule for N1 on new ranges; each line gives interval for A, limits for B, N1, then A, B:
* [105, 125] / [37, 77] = 0.7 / 5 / 10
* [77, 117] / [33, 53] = -0.7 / 10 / 5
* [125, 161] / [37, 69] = 0.0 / 8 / 8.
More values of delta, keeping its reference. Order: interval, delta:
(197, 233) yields 231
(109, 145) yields 143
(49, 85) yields 83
